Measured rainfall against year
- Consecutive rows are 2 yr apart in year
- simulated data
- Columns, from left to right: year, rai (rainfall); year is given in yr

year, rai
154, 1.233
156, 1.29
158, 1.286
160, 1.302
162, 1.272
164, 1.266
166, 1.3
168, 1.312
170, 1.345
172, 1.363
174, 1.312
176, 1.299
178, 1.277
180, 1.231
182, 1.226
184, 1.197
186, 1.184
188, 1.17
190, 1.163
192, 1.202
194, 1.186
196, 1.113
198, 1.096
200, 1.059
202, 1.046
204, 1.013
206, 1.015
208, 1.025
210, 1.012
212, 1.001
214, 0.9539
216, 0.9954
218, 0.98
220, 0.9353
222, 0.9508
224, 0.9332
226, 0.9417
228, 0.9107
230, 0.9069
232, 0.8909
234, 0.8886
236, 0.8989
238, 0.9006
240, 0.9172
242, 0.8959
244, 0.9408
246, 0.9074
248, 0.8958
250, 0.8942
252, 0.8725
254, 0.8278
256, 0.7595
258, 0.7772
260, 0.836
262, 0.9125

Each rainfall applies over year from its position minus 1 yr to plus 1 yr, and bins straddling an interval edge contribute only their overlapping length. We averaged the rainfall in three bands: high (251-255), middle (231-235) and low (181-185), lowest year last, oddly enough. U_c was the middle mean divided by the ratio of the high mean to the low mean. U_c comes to 1.27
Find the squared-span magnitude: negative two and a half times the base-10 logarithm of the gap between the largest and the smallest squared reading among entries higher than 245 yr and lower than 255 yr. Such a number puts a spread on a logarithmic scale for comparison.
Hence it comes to 2.1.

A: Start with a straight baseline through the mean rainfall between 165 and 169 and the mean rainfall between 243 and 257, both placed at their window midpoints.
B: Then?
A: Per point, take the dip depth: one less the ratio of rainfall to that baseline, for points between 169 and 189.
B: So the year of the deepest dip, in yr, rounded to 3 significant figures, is 188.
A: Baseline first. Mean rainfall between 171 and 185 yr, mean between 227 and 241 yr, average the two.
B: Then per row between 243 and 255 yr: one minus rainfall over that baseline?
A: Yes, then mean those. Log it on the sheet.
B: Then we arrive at 0.2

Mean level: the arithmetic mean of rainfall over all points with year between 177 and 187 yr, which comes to 1.2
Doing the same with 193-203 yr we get 1.1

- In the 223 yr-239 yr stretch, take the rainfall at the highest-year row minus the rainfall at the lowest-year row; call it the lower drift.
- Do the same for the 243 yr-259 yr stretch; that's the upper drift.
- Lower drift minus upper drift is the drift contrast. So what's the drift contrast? 0.13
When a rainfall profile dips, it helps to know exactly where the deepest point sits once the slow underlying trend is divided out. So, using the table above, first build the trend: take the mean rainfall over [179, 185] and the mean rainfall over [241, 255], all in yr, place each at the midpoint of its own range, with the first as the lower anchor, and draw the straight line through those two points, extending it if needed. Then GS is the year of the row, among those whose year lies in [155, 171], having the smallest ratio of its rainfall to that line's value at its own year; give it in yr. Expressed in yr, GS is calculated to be 156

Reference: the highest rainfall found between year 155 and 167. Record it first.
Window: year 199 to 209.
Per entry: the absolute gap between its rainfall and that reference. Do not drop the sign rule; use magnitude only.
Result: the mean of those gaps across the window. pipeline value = 0.27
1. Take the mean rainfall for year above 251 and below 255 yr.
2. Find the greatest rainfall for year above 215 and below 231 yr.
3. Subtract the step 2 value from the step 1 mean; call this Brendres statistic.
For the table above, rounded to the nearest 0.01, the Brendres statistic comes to -0.15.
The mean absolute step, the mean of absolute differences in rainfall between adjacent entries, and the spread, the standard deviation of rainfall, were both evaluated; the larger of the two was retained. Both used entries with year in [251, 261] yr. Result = 0.047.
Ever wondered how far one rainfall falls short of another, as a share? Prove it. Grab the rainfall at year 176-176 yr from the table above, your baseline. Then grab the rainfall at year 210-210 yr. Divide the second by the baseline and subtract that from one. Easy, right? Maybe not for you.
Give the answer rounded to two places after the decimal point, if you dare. 0.22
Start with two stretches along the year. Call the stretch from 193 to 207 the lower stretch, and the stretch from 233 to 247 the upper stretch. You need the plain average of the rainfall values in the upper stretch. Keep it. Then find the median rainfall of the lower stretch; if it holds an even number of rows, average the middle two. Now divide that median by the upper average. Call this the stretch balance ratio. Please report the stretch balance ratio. 1.17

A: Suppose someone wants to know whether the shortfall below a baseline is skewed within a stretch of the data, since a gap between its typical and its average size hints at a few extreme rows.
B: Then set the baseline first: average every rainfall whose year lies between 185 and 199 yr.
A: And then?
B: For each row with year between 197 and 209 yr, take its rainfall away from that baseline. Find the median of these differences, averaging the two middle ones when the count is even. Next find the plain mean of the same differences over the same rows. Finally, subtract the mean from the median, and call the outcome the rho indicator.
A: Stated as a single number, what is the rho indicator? 0.0068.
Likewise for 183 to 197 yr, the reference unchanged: -0.0104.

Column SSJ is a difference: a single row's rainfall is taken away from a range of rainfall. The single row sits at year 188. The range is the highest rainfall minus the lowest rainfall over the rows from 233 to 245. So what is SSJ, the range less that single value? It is -1.12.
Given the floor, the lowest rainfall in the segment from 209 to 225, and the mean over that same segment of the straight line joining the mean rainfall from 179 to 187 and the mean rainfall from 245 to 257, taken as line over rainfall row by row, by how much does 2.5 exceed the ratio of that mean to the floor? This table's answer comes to 1.36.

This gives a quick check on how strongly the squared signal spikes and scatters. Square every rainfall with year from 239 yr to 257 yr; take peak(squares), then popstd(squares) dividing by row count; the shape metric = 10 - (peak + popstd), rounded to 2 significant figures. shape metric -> 9.0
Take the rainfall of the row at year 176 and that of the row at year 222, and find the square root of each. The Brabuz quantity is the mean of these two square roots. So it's 1.06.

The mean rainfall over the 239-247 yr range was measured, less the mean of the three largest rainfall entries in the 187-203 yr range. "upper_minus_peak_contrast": -0.27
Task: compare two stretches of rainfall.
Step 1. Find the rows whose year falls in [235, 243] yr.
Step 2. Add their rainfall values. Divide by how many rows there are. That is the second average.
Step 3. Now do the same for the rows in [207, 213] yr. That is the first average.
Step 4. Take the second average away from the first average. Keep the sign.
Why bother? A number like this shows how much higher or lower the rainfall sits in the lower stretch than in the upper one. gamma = 0.11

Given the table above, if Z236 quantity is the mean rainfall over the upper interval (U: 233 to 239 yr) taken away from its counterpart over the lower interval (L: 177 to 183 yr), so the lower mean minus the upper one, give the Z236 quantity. 0.35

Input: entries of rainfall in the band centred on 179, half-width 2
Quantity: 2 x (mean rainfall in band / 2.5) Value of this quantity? 1.00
